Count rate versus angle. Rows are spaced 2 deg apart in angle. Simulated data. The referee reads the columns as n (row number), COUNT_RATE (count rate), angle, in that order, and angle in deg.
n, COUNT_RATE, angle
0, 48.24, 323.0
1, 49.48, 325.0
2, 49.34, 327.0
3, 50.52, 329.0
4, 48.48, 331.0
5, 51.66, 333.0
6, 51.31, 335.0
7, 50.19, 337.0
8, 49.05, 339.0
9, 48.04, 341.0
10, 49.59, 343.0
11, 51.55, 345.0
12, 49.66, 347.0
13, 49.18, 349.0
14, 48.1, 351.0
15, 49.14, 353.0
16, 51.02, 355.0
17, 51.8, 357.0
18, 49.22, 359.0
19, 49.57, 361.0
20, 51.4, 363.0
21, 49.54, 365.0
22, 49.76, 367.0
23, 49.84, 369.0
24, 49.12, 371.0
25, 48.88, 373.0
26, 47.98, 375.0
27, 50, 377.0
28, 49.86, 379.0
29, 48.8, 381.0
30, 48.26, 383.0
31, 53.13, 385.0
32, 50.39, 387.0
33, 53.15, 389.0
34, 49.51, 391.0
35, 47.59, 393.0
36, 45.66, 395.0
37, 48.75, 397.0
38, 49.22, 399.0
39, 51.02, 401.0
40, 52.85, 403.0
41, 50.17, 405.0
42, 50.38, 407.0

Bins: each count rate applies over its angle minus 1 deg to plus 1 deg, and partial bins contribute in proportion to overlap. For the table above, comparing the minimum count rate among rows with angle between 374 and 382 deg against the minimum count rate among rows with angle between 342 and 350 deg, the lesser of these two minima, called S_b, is 47.98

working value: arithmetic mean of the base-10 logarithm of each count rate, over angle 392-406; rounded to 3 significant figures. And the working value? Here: 1.69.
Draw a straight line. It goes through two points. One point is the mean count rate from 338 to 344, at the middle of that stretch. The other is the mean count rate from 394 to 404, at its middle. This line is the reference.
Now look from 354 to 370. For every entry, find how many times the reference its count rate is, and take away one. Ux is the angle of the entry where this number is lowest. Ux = 359.0 deg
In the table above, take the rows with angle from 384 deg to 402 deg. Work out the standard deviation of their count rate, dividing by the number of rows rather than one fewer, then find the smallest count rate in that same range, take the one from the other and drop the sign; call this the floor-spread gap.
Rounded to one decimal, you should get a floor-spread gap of 43.4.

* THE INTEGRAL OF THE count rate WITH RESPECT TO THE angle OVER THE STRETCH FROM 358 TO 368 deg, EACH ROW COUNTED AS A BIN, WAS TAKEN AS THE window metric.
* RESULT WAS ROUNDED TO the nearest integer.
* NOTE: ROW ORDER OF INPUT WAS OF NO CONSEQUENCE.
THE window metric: 499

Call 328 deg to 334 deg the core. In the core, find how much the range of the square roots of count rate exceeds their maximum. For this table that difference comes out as -6.96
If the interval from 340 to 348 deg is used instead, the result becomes -6.93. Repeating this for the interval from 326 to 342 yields -6.93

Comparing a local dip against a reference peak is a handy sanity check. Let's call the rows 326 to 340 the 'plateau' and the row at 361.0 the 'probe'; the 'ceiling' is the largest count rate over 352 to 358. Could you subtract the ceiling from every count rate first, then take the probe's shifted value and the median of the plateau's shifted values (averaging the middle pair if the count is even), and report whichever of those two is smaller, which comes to -2.2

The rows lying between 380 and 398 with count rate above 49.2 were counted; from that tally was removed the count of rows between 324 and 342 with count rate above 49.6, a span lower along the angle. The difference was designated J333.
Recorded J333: 0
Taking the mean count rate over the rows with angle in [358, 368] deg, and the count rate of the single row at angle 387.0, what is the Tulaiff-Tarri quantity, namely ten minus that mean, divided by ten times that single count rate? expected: -0.0792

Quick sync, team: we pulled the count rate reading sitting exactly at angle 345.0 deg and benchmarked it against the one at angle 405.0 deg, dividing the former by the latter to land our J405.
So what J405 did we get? 1.03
